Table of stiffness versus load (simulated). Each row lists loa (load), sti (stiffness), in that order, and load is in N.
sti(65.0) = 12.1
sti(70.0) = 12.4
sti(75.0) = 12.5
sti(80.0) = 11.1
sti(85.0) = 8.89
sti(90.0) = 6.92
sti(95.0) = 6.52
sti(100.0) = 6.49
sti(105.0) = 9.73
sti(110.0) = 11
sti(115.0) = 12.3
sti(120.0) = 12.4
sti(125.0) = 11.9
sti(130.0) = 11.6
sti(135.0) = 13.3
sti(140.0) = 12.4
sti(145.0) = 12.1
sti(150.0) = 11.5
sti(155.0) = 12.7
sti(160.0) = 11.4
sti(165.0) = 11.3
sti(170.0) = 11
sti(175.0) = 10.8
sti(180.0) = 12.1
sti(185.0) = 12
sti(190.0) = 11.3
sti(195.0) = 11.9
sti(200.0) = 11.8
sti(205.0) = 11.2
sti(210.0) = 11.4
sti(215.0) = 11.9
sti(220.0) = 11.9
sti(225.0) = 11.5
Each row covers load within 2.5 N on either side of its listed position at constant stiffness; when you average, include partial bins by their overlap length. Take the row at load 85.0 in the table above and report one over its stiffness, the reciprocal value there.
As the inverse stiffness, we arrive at 0.112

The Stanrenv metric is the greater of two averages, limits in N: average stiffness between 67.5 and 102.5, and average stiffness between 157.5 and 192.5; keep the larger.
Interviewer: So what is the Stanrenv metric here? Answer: 11.4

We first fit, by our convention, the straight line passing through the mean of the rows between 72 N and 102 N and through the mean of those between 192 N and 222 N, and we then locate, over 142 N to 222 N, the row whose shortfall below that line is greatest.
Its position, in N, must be 205.0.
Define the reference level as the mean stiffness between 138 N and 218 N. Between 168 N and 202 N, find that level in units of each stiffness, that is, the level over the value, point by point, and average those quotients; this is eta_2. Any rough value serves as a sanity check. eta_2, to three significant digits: 1.01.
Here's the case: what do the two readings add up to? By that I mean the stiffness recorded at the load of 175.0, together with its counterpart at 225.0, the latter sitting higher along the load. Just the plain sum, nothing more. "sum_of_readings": 22.3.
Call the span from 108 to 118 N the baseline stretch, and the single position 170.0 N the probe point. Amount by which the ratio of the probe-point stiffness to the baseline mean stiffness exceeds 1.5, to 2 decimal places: -0.56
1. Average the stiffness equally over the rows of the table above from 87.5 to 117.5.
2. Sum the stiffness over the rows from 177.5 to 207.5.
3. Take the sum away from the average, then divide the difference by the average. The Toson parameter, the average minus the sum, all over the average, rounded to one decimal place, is -7.0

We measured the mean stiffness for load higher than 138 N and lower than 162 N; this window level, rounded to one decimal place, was 12.0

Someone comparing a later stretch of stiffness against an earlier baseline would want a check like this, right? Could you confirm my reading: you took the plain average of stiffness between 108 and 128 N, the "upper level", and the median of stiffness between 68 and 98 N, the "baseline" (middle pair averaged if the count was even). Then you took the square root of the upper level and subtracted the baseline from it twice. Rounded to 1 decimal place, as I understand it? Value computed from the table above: -16.5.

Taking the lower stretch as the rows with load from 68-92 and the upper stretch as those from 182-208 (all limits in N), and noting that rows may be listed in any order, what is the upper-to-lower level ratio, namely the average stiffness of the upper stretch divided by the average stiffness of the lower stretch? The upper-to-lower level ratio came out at 1.12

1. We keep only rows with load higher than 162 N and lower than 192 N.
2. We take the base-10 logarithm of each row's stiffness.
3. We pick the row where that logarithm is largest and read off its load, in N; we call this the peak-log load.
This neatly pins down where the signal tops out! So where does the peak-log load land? 180.0 N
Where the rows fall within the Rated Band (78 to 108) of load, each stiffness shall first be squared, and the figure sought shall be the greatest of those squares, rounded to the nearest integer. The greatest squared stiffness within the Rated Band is 123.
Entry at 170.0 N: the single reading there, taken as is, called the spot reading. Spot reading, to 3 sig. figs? 11.0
